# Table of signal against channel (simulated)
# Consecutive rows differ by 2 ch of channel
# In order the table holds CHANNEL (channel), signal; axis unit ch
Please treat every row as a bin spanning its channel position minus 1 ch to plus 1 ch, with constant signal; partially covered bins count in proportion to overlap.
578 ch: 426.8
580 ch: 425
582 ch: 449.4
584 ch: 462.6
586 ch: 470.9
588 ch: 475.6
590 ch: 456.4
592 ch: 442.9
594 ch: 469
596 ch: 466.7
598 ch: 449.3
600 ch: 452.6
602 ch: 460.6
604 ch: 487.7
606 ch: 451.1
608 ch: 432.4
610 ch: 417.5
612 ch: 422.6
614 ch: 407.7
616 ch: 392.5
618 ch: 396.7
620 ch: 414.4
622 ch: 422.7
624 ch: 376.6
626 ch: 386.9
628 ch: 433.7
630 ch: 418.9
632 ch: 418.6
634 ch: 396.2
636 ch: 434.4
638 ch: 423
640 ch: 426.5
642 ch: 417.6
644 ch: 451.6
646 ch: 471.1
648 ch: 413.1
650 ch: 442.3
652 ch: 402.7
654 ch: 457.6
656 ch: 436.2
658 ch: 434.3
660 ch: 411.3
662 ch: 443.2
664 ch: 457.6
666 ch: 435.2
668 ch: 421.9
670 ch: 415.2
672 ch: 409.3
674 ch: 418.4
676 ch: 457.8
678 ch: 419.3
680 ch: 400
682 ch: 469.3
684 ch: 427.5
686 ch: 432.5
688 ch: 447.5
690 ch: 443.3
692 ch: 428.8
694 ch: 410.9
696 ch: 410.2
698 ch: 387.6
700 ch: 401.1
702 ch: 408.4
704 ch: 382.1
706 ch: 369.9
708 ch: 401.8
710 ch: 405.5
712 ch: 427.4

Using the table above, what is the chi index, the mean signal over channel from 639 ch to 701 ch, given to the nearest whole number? 429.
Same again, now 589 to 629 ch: 432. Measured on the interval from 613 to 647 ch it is 417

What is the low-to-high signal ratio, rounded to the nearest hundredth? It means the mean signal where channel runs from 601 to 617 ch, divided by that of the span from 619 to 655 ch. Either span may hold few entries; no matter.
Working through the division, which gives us 1.03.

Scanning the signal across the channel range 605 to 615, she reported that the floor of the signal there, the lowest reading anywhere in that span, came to 407.7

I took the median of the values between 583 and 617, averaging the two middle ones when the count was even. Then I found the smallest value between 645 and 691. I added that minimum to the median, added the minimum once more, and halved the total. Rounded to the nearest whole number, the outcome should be 626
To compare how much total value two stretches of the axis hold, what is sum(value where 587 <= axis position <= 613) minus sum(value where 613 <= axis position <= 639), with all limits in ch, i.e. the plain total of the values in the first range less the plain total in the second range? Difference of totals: 562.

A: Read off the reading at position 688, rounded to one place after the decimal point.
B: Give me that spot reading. 447.5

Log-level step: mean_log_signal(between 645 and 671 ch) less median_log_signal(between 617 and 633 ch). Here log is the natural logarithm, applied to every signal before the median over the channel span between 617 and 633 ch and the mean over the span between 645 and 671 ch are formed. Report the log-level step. 0.040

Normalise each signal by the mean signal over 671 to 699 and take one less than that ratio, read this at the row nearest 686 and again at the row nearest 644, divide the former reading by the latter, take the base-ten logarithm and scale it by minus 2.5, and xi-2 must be 1.5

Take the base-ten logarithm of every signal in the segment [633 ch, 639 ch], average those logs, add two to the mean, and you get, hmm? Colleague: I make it 4.62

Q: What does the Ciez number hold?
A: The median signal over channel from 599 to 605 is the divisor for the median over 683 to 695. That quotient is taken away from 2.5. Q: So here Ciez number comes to 1.57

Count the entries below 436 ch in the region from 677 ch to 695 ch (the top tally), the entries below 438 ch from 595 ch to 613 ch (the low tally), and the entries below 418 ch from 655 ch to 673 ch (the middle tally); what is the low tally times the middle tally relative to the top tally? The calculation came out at 1.5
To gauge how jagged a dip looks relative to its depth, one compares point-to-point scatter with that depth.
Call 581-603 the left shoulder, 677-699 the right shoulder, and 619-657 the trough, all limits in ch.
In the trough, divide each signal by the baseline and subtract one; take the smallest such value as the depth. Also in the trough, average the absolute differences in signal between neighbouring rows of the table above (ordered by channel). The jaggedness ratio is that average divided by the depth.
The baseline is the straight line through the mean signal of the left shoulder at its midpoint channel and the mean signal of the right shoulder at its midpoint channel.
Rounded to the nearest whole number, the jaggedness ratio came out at -163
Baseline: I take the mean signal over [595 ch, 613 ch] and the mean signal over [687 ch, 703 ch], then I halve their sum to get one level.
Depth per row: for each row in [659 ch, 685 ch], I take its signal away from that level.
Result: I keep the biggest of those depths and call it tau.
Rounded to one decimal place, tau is 33.1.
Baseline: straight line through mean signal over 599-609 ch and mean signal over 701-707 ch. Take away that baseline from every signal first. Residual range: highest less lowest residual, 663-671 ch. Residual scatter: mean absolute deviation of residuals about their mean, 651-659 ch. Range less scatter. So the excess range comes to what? 22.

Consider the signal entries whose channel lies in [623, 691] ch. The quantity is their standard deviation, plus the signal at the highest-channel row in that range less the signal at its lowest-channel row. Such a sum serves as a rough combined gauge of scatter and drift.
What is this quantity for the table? 89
